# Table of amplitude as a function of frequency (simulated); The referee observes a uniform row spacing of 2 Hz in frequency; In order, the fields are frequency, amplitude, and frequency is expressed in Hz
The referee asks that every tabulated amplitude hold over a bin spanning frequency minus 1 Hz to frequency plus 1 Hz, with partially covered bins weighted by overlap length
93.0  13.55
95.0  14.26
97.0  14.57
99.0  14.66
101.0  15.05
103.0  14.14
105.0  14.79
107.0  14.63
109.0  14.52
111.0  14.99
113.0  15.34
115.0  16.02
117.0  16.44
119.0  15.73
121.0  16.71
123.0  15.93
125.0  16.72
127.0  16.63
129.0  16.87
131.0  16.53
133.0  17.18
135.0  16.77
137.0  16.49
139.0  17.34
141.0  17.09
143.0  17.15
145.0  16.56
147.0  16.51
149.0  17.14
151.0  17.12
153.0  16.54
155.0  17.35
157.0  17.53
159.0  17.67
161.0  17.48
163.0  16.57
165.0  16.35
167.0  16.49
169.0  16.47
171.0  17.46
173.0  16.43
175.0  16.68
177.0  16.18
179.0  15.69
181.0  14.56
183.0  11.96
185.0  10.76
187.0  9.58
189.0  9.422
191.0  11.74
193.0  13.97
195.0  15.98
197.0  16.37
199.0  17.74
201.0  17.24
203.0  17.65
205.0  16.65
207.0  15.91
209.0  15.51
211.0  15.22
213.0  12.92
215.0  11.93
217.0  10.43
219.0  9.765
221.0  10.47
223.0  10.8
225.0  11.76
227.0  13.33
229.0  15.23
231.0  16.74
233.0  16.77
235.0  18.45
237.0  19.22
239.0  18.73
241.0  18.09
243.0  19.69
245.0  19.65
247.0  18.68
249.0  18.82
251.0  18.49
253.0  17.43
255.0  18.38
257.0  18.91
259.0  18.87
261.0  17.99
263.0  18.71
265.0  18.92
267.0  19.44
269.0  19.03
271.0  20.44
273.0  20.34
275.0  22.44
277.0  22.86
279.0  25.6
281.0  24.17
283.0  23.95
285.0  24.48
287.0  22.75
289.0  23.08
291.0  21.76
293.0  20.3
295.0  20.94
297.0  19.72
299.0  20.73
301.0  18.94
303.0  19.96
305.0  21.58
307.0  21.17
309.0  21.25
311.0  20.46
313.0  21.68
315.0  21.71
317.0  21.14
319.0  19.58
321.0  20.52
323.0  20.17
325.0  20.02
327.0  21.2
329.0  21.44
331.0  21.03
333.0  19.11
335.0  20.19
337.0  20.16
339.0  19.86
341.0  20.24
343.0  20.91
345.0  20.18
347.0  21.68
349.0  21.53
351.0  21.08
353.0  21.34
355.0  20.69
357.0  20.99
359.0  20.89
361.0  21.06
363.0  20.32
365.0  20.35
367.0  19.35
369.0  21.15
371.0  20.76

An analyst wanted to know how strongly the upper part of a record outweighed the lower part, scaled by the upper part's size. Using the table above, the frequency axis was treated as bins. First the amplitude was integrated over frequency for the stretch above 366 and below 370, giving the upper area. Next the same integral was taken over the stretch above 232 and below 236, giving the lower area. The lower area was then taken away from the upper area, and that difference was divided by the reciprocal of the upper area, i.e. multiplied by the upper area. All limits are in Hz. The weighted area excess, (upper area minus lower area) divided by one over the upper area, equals 855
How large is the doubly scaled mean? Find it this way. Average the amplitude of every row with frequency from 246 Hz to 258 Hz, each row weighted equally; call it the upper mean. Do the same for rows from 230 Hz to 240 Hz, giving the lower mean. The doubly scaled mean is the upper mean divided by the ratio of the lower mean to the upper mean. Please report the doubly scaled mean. 18.9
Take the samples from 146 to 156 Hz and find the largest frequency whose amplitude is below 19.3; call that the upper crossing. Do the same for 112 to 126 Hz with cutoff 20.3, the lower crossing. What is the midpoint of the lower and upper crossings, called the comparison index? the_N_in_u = 140 Hz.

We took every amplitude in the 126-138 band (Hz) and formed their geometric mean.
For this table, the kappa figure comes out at 16.7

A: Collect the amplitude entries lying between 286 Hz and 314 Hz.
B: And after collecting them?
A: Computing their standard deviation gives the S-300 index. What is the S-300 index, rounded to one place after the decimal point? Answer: 1.1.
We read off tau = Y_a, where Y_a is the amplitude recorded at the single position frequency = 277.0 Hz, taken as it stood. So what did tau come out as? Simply 22.86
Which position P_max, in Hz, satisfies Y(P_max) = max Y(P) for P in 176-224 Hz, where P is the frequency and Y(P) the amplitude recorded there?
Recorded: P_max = 199.0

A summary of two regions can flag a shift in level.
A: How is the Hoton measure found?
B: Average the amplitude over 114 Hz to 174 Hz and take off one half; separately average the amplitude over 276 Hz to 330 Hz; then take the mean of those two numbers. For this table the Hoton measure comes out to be 19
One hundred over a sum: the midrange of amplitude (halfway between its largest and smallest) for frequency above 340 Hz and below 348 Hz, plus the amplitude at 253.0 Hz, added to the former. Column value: 2.6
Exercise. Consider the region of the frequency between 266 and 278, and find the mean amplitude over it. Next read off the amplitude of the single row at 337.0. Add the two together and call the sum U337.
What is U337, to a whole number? 41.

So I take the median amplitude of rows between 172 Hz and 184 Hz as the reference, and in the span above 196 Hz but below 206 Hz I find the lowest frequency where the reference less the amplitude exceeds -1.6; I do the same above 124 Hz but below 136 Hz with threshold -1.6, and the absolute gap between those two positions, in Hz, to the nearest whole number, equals 72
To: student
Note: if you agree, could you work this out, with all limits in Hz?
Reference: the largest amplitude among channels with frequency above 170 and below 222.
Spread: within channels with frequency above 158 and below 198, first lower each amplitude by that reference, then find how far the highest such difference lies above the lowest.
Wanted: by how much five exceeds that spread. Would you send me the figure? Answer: -3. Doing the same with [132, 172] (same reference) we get 4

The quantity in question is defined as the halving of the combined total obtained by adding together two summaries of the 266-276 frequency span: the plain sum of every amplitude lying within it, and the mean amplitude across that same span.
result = 61.0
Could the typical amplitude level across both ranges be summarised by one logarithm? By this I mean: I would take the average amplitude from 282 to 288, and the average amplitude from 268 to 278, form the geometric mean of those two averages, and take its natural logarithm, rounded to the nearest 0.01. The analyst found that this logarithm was 3.11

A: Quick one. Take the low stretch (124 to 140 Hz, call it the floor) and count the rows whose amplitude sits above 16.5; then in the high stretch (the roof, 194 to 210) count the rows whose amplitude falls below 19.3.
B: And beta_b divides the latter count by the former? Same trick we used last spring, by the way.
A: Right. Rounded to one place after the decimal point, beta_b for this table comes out 1.1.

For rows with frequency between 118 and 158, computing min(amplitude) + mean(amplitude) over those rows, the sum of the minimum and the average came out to 33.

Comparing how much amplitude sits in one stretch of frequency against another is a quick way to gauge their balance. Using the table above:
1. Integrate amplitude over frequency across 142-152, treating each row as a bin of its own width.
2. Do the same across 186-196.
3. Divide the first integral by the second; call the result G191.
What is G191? 1.4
